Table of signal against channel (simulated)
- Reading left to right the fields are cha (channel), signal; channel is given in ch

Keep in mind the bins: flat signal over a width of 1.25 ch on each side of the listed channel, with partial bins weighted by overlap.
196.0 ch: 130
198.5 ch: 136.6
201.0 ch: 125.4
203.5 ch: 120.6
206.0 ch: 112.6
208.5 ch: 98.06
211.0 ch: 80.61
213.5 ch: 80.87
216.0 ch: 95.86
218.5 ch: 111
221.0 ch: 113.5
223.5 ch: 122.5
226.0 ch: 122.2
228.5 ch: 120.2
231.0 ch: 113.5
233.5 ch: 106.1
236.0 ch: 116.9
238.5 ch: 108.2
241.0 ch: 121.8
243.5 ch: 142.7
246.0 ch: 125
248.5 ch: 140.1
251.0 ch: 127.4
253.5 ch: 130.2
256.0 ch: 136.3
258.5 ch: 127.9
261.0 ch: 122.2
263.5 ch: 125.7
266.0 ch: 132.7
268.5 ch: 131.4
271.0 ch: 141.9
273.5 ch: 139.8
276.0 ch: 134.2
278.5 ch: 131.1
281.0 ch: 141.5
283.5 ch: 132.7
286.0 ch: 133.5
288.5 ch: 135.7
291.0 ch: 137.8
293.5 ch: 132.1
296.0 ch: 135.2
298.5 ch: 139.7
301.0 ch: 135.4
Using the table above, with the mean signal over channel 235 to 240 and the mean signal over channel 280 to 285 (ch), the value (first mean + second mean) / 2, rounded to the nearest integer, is 125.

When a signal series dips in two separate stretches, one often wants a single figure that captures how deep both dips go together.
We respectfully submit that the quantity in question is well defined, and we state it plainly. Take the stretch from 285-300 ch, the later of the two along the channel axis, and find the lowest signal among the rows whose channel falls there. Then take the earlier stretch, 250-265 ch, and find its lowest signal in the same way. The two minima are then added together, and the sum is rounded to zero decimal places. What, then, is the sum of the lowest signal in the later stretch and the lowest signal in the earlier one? 254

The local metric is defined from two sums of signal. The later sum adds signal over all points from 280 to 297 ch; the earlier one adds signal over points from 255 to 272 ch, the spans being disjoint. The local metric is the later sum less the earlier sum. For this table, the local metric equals 30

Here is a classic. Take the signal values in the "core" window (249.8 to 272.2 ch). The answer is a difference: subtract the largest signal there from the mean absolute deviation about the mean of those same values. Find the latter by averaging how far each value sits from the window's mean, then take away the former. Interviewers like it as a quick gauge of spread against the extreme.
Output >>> -138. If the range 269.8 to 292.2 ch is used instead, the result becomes -139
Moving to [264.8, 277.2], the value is -138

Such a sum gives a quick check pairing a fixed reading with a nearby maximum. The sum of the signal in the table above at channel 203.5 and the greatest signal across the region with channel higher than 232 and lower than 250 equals 263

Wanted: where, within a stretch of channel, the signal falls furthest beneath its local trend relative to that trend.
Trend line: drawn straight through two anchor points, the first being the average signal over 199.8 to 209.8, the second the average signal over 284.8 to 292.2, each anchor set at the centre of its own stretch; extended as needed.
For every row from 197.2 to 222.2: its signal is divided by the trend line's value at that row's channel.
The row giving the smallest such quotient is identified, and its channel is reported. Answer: 213.5 ch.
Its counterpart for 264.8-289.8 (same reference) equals 278.5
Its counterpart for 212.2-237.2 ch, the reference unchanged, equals 213.5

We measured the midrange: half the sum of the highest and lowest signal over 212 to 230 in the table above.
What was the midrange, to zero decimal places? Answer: 102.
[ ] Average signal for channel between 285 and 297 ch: 135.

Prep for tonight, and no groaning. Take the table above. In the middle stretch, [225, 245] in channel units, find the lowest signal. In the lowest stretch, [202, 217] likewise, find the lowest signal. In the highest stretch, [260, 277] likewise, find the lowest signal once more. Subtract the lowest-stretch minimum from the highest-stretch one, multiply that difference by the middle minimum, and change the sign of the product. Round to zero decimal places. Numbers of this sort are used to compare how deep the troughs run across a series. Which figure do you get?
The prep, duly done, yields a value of -4413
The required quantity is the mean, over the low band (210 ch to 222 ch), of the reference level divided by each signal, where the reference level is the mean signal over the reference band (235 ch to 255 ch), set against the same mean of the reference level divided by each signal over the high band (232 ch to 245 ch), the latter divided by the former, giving 0.80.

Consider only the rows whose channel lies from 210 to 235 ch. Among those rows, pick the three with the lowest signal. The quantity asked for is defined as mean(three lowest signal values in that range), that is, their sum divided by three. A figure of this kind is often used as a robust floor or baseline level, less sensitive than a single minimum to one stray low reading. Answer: 86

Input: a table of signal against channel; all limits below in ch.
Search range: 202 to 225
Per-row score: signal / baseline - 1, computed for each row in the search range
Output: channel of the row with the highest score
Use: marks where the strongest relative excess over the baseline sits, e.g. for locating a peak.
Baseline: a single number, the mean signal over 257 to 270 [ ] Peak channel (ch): 223.5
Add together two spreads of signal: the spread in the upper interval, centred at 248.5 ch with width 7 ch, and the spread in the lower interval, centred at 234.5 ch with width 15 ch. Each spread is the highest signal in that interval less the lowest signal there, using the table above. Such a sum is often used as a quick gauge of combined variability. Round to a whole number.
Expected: 31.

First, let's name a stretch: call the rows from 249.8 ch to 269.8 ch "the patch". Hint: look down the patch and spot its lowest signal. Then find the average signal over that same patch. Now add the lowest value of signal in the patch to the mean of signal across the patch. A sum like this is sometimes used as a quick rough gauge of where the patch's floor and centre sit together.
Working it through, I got 251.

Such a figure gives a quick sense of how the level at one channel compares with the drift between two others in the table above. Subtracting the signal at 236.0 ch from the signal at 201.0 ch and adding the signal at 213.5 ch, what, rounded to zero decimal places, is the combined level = 89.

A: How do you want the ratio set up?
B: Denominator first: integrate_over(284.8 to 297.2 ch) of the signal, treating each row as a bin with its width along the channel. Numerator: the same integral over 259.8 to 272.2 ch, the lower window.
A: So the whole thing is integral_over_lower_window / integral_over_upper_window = 0.97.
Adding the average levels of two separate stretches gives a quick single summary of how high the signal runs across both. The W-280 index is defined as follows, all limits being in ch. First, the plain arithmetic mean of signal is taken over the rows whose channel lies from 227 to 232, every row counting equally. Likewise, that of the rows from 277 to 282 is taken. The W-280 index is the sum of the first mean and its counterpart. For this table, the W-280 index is 253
